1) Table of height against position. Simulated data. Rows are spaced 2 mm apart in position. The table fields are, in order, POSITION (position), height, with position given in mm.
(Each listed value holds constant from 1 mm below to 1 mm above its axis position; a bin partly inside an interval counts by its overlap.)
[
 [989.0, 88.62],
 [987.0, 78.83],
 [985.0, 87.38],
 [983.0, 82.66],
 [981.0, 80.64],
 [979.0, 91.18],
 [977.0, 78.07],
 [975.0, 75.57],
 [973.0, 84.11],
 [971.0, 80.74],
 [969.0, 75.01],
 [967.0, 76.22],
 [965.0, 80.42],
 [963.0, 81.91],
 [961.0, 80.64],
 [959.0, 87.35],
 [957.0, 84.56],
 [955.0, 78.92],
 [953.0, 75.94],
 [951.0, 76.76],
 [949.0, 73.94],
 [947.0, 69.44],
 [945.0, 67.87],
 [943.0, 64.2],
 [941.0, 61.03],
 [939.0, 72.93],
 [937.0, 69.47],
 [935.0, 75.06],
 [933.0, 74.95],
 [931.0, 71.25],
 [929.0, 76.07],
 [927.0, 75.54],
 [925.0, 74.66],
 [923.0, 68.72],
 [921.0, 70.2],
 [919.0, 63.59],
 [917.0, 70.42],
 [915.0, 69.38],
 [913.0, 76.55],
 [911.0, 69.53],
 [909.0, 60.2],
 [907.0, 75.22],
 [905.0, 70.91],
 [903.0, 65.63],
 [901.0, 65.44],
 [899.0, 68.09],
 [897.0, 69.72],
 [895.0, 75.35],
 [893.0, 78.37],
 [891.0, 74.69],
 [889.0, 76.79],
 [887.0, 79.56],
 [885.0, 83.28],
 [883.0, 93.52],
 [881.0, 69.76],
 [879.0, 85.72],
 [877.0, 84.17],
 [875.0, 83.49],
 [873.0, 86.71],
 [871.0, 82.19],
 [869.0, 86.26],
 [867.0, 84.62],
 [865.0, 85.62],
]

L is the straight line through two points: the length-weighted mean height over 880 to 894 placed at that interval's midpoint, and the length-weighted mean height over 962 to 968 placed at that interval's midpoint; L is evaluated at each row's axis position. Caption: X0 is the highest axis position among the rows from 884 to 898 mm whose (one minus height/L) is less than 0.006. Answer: 887.0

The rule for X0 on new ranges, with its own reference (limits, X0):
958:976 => 973.0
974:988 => 985.0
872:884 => 883.0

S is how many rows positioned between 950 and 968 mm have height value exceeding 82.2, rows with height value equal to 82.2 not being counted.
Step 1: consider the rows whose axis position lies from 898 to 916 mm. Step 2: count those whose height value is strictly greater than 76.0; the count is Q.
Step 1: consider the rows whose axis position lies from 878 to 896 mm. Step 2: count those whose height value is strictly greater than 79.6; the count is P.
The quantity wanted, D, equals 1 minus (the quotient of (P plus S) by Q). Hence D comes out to -4.00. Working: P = 3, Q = 1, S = 2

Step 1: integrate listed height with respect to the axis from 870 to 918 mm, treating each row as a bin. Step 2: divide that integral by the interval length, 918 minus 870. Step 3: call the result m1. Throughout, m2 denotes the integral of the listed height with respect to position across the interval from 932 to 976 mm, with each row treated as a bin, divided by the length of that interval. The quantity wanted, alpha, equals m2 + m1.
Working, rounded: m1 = 75.6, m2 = 75.8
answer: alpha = 151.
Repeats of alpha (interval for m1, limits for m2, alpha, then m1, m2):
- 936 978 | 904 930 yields 147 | 76.0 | 70.8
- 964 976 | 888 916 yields 150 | 78.7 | 71.1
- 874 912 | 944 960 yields 152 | 75.2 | 76.8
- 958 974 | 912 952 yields 152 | 80.8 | 71.1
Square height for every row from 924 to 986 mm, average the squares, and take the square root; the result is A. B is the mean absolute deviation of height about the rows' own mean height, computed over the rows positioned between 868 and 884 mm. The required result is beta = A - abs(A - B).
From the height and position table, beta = 4.1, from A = 77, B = 4.1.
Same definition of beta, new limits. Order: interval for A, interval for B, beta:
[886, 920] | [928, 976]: 4.7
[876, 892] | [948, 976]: 3.4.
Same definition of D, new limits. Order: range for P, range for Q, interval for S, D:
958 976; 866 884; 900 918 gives 0.25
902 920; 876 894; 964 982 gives 0.71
